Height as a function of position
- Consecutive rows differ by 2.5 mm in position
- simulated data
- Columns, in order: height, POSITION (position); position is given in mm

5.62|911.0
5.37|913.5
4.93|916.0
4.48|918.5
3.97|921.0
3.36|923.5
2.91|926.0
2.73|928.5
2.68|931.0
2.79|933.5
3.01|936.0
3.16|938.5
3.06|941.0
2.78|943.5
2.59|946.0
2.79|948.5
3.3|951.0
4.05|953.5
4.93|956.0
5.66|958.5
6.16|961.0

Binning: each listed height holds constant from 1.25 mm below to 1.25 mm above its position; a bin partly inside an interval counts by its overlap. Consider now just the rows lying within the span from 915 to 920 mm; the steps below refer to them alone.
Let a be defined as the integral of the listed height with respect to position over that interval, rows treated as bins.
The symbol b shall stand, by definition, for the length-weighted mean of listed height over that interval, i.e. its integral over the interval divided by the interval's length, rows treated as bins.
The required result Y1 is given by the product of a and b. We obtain 108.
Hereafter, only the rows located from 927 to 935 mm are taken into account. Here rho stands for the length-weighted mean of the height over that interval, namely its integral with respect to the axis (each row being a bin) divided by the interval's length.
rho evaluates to 2.7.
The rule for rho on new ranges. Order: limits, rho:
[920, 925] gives 3.6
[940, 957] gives 3.3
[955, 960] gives 5.4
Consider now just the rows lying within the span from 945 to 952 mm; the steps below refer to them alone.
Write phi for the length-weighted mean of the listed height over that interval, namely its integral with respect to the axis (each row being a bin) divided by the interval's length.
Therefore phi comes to 2.9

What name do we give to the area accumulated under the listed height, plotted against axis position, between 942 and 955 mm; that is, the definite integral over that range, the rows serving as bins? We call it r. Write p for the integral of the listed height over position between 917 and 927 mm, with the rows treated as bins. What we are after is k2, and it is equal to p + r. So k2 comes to 78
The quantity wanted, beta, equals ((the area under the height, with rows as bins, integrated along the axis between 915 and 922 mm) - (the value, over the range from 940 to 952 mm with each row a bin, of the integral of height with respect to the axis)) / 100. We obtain -0.03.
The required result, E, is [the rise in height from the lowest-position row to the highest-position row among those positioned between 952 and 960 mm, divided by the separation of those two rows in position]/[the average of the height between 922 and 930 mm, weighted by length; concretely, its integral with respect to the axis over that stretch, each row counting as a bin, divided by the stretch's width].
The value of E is 0.11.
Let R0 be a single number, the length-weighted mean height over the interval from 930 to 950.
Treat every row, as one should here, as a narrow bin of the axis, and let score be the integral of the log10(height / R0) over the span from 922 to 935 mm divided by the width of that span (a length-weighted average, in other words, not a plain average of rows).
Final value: 0.006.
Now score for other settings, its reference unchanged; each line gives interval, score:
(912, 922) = 0.215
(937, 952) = 0.010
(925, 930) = -0.009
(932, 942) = 0.019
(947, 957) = 0.102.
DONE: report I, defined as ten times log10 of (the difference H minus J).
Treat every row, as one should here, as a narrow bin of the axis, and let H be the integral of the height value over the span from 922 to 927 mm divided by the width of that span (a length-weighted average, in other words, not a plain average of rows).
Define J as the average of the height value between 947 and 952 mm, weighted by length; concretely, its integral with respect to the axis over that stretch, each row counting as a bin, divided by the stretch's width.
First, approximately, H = 3.2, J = 3.01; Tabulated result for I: -7.5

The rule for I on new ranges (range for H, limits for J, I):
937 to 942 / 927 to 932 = -4.1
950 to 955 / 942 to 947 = 0.2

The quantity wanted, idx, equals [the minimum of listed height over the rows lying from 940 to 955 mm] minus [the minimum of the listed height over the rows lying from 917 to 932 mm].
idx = -0.09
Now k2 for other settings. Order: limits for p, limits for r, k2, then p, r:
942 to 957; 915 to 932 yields 111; 51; 61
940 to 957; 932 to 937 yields 71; 57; 14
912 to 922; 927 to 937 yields 75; 47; 28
